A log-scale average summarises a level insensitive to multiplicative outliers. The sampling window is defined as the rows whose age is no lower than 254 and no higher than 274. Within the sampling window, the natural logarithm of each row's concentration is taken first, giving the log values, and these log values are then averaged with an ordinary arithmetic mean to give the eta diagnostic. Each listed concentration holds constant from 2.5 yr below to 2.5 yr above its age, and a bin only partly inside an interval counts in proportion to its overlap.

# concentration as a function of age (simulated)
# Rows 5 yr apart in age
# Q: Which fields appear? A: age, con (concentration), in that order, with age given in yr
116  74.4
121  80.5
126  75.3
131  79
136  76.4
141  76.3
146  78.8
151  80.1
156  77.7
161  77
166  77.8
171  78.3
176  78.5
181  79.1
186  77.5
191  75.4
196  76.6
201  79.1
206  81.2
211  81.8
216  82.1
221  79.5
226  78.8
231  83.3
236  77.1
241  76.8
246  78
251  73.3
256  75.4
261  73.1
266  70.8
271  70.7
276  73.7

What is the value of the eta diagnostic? 4.28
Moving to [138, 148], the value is 4.35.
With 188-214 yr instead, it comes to 4.37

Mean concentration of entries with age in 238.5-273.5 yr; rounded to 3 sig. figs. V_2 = 74.0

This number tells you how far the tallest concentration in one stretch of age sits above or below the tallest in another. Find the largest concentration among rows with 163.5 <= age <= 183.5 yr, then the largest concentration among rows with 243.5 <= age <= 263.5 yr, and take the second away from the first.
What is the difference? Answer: 1.1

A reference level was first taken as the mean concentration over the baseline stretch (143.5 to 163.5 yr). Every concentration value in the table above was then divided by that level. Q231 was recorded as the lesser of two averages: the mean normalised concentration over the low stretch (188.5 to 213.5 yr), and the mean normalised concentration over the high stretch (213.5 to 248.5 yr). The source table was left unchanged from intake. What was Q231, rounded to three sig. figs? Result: 1.01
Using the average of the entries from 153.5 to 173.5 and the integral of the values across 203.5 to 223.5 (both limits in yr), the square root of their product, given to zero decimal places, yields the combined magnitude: 355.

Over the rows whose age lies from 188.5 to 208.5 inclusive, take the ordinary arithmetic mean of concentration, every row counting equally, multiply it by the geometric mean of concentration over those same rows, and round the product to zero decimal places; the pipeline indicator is 6093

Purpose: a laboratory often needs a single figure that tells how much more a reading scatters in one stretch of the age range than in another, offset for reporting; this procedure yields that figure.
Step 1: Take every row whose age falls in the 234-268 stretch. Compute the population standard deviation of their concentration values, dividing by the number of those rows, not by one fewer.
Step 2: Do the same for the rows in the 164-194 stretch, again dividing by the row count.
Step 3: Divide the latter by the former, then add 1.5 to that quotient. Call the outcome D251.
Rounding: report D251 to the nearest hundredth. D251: 1.99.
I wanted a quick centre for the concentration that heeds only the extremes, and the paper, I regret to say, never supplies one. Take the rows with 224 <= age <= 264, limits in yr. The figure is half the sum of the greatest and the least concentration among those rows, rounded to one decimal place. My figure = 78.2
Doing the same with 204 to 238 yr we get 80.2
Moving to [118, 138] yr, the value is 77.9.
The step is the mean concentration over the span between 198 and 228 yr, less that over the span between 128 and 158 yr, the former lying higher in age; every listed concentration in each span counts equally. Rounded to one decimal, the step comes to 2.4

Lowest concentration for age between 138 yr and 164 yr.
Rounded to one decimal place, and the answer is 76.3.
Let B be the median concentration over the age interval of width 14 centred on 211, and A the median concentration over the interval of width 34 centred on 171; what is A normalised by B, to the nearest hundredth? 0.95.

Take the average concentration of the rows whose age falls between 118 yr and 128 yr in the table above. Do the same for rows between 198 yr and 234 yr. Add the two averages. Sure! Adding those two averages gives 159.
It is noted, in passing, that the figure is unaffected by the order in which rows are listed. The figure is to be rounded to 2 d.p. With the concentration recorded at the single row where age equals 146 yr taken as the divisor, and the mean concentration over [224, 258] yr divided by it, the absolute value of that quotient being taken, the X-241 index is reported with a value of 0.98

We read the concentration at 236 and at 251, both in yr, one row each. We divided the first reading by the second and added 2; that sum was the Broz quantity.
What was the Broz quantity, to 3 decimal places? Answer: 3.052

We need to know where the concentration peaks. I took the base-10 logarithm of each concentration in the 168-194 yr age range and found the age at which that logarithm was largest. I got 181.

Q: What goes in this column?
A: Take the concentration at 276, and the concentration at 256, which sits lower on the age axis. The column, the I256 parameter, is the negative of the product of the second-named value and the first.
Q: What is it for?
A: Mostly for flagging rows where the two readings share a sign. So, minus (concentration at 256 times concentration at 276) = -5557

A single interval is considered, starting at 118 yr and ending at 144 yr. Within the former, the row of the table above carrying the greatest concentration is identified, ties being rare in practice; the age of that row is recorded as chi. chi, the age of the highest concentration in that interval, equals 121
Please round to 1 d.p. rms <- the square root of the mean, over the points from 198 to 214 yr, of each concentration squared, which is 80.7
